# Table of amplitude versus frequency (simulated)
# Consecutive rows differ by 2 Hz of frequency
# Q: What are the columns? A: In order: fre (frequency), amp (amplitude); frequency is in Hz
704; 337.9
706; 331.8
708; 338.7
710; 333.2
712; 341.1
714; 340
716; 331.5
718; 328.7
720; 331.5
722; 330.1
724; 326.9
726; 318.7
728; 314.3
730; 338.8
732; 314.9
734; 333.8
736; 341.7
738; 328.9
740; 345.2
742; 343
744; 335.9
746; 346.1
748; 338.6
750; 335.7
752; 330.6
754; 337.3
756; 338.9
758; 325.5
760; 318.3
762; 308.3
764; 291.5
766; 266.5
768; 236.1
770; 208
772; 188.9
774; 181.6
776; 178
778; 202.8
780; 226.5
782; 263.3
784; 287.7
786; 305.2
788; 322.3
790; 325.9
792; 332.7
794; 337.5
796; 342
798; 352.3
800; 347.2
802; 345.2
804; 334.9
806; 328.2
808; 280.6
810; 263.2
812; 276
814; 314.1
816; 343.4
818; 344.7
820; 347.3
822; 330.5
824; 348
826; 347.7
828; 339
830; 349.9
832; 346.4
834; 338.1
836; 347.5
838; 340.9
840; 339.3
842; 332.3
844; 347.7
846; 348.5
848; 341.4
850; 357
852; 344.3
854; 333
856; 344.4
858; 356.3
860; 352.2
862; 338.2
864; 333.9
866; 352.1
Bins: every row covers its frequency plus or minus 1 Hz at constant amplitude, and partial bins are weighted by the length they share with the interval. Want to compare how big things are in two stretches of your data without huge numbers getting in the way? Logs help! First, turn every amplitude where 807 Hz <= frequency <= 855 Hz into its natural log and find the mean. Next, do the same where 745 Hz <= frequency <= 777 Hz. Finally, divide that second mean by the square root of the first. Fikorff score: 2.33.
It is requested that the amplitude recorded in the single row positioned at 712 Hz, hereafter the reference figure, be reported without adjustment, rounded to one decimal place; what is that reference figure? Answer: 341.1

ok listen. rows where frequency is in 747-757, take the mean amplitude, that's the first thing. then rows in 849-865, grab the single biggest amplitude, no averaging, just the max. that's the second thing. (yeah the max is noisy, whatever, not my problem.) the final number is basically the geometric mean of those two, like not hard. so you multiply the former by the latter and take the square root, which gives 346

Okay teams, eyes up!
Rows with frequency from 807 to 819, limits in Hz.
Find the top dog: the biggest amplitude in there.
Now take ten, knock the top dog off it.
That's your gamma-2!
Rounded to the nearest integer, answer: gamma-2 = -335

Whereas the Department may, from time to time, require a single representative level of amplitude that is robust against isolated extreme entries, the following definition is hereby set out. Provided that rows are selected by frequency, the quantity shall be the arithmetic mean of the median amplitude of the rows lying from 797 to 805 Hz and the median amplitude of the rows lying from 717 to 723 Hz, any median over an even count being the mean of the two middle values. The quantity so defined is 338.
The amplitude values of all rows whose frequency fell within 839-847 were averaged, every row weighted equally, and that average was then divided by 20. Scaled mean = 17.1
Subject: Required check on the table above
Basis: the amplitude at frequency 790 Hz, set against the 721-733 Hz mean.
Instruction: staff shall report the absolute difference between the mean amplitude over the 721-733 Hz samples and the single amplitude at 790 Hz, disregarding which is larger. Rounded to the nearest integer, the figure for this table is 2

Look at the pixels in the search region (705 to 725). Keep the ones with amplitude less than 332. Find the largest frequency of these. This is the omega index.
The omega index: 724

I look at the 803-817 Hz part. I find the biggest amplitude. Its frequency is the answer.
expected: 816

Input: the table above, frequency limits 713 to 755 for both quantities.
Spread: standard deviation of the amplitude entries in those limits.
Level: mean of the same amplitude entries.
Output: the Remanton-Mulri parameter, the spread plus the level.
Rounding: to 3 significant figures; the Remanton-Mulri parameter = 342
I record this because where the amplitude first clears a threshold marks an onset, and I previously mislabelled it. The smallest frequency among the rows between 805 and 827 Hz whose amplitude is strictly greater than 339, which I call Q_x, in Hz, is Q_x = 816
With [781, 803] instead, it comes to 796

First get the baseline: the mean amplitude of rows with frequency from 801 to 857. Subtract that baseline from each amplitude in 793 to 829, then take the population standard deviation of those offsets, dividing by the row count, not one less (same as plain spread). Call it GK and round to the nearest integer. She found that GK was 27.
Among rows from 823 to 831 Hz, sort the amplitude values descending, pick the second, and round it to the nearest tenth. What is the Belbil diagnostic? 348.0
